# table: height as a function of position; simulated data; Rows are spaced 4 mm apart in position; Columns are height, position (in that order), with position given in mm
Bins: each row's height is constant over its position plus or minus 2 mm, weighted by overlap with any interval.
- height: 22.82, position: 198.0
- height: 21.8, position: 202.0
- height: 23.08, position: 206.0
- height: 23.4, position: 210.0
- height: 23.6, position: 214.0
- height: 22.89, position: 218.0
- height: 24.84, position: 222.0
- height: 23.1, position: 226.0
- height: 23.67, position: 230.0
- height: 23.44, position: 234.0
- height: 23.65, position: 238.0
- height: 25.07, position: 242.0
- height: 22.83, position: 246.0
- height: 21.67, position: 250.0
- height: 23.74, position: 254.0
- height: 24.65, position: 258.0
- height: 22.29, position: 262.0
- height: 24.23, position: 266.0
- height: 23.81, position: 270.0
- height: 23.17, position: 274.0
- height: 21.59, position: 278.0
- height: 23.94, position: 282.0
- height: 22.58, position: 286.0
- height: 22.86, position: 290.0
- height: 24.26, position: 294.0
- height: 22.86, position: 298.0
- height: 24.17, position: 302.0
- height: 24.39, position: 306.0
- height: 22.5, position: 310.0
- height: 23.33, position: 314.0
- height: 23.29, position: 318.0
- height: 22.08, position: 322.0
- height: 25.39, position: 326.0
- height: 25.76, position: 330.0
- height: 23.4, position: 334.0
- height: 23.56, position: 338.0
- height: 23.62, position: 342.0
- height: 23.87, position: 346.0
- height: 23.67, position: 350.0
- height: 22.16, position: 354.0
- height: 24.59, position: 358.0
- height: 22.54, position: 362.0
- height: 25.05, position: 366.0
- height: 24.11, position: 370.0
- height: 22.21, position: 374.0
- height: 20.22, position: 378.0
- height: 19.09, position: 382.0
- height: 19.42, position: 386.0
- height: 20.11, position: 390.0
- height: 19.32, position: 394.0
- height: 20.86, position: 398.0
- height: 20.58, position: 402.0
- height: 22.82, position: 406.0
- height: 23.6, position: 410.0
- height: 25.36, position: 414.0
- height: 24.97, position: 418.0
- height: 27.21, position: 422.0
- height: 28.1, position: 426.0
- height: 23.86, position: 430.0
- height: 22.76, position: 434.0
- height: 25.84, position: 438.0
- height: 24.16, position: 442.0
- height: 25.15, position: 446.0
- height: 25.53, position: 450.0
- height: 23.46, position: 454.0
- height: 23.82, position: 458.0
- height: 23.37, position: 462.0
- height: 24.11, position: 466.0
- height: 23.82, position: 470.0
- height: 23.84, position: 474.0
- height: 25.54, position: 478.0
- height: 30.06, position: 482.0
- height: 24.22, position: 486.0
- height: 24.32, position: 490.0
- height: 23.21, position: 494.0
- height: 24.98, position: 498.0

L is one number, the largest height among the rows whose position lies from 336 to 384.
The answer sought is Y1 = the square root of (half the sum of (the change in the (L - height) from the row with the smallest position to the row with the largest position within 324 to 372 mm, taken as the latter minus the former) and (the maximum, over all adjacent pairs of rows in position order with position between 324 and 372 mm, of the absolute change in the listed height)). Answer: 1.38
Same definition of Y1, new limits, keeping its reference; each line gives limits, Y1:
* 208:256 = 0.97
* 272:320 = 1.06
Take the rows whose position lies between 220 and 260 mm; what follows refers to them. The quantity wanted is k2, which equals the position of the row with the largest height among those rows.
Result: 242.0 mm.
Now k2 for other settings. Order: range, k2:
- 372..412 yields 410.0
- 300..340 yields 330.0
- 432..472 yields 438.0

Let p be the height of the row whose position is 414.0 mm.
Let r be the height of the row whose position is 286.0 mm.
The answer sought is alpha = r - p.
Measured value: -2.8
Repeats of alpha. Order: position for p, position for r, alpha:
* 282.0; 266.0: 0.3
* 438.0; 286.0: -3.3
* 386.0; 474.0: 4.4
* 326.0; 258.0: -0.7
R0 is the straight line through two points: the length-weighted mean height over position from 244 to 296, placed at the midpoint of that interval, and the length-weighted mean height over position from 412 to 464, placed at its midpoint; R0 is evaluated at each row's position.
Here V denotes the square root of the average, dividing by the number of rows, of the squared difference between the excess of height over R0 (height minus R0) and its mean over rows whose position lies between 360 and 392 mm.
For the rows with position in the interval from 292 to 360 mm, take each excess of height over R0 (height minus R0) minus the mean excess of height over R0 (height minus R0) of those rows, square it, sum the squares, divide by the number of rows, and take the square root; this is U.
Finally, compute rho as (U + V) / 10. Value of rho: 0.316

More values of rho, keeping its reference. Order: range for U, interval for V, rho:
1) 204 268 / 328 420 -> 0.301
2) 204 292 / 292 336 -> 0.205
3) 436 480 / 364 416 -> 0.306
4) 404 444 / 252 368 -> 0.270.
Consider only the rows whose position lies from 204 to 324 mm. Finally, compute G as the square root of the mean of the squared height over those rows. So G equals 23.4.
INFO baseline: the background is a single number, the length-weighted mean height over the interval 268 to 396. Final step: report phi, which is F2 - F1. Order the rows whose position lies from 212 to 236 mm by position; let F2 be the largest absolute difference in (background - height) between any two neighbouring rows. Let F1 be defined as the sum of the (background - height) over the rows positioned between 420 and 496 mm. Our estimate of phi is 39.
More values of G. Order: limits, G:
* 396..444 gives 24.3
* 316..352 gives 23.9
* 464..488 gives 25.4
